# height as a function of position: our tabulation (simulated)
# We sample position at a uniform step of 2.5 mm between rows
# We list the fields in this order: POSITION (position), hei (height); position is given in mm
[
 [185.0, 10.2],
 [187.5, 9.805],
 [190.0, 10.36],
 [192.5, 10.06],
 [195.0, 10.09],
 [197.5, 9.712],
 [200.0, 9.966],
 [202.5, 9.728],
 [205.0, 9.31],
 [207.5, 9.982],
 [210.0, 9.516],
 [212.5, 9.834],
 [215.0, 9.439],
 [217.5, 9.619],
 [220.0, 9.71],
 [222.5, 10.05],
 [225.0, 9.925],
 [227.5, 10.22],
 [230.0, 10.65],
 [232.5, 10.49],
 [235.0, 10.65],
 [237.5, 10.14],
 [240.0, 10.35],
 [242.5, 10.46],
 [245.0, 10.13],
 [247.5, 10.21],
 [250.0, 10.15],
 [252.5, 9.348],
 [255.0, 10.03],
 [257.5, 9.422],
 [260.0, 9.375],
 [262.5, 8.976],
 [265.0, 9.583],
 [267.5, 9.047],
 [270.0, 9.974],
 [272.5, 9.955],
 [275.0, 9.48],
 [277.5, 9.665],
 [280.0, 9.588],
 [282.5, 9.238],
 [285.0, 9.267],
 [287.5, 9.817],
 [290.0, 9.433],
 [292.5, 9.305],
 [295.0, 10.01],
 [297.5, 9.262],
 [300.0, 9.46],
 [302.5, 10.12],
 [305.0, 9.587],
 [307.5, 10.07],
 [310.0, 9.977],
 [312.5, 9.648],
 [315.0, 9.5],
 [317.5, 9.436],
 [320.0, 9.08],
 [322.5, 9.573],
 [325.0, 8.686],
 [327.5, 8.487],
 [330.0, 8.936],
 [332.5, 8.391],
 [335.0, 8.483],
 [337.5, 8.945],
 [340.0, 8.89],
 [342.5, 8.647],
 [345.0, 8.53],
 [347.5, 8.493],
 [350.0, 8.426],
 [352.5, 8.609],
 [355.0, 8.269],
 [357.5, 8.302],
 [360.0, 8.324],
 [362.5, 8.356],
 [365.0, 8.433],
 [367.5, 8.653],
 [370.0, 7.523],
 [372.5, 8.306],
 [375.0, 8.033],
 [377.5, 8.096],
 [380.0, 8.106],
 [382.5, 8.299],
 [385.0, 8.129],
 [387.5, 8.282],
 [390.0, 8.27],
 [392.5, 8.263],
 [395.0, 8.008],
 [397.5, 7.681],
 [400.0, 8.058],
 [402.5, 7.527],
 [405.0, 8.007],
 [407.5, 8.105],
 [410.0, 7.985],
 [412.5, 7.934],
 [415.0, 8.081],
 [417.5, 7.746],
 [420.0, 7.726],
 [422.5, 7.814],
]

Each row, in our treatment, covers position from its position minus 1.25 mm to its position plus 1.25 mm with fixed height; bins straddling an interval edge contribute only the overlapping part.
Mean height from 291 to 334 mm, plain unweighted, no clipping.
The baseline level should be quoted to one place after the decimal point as 9.4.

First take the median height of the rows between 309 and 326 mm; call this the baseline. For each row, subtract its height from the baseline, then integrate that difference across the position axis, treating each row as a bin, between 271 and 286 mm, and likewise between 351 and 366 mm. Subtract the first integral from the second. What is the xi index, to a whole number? 17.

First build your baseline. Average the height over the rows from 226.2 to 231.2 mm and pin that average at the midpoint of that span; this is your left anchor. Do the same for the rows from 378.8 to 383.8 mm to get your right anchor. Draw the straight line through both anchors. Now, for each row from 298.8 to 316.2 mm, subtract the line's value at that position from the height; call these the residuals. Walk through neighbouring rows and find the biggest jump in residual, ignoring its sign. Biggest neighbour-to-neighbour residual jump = 0.70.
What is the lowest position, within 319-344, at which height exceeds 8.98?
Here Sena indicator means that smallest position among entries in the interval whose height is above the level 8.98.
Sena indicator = 320.0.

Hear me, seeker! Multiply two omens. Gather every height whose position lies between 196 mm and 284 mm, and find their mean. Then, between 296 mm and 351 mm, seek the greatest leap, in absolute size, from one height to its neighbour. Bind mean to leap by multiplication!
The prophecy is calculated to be 8.7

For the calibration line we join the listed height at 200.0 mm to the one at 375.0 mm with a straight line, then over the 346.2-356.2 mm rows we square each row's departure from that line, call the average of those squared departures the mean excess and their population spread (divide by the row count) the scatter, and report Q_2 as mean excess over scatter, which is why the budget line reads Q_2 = 0.87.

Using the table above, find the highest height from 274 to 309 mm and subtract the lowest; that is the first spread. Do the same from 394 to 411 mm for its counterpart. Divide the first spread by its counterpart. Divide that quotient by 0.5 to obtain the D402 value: 3.1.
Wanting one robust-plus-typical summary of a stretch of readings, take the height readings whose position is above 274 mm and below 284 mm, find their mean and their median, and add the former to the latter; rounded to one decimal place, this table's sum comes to 19.0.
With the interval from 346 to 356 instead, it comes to 16.9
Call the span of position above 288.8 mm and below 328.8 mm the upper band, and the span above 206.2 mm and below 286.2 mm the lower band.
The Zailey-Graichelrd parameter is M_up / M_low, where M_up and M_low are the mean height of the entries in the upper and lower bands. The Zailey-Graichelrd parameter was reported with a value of 0.96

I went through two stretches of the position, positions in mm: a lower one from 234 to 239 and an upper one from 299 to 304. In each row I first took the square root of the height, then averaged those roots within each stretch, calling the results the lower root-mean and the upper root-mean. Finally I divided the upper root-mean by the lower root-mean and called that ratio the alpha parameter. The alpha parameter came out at 0.97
